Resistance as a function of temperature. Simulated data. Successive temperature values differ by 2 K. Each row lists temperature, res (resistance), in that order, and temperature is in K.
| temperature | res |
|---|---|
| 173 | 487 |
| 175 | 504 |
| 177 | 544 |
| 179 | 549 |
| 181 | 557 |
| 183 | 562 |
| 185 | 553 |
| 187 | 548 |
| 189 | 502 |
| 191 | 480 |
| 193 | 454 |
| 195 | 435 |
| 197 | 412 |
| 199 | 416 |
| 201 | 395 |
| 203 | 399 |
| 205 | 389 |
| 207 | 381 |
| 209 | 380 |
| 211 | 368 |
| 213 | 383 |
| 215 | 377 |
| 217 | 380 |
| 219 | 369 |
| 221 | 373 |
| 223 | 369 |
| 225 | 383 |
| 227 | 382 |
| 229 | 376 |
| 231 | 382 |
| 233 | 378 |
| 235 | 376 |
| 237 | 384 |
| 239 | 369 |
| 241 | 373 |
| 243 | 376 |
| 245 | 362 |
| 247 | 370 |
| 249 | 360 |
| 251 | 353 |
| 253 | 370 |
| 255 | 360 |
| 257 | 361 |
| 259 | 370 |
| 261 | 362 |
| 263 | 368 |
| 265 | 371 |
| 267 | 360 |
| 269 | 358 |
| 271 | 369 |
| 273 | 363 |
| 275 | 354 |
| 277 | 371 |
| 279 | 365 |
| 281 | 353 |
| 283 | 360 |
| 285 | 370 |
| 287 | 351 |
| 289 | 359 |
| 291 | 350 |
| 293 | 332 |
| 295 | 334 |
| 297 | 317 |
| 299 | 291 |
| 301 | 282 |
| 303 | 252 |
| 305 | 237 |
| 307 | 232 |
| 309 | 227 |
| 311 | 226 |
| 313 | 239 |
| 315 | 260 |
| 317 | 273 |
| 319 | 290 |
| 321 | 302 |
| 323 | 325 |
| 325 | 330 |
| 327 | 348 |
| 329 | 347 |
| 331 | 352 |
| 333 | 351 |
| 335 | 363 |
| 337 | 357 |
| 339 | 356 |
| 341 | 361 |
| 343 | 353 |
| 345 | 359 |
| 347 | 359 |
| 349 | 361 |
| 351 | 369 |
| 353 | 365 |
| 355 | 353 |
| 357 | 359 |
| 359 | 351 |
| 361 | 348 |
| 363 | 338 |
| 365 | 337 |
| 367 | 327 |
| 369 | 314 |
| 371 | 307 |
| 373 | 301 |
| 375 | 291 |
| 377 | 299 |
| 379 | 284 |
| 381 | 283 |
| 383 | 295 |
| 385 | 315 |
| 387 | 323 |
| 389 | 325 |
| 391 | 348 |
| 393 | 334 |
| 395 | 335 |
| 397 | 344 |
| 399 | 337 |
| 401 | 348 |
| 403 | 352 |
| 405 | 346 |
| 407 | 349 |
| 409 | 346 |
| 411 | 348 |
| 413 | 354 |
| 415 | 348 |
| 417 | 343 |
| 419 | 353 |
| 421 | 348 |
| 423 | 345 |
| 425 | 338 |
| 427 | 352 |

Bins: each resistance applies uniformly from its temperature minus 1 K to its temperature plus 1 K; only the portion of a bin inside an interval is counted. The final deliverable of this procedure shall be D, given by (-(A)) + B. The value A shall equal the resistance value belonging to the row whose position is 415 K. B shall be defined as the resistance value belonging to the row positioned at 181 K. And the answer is 209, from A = 348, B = 557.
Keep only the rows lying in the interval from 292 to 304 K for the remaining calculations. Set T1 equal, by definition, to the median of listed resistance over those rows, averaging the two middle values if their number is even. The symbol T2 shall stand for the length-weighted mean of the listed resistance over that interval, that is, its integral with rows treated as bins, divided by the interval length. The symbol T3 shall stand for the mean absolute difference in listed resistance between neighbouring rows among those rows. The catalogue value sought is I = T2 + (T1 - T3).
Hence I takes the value 589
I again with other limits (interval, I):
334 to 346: 711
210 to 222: 742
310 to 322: 516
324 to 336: 691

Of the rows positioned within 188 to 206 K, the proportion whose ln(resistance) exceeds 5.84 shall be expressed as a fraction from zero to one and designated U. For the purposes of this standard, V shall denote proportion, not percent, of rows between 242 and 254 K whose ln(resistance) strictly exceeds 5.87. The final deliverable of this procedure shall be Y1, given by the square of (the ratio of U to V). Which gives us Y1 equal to 1.4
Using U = 1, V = 0.8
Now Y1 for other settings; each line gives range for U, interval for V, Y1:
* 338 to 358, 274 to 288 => 3.1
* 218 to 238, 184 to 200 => 1.0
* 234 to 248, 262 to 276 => 1.4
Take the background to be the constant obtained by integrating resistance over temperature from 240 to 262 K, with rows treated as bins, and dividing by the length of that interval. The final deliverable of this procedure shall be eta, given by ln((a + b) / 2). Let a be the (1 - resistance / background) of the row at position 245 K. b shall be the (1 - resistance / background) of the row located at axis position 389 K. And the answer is -2.8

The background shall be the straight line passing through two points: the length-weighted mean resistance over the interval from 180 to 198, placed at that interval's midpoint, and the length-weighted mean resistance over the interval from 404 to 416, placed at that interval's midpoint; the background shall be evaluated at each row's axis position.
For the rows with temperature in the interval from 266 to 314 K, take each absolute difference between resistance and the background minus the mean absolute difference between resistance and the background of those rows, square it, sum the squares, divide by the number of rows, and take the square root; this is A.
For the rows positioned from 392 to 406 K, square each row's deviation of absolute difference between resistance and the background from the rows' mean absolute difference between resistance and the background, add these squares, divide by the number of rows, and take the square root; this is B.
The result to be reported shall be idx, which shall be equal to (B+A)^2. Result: 2872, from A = 45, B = 8.9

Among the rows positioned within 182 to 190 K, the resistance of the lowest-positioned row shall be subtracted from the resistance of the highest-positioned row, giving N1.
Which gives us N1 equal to -60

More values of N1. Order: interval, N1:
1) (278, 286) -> 5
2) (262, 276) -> -14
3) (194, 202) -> -40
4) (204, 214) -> -6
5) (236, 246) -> -22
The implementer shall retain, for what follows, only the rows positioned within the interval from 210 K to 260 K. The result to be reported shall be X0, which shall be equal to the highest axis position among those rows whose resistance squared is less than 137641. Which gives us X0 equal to 259 K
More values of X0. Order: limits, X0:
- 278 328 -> 327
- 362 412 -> 411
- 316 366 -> 365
